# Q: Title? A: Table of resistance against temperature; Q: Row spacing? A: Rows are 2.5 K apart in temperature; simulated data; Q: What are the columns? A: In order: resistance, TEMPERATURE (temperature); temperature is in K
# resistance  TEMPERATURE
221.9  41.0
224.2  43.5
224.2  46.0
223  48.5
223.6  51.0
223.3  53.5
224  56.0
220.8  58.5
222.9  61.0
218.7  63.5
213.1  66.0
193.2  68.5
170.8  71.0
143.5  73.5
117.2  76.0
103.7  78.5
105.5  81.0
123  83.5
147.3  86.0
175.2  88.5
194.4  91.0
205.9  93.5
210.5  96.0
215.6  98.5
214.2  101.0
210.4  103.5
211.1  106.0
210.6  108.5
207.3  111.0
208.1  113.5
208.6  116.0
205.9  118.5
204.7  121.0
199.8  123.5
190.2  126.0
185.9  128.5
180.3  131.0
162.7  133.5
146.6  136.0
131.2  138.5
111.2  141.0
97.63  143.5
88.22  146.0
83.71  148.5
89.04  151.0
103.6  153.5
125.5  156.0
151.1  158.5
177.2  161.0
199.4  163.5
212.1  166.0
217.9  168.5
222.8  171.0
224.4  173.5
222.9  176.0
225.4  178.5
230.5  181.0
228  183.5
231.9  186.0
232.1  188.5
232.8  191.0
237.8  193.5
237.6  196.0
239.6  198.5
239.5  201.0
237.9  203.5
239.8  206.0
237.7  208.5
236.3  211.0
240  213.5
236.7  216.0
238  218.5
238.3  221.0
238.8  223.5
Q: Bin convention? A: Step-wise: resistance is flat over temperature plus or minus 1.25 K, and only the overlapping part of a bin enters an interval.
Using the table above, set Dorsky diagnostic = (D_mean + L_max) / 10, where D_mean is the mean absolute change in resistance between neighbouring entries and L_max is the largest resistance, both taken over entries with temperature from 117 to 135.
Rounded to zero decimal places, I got 21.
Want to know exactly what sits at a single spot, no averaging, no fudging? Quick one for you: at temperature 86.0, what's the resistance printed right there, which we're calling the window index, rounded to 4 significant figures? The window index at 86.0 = 147.3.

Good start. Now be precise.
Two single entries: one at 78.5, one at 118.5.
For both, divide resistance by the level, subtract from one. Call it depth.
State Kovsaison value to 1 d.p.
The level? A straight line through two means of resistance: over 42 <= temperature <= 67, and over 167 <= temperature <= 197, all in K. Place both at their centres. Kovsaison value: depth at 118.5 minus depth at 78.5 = -0.4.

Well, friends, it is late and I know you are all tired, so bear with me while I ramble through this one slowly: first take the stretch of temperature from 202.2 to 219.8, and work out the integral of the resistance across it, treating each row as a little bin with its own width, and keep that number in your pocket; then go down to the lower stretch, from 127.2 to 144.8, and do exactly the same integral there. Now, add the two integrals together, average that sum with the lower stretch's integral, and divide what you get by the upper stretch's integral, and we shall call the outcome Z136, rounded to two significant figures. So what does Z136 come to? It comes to 1.1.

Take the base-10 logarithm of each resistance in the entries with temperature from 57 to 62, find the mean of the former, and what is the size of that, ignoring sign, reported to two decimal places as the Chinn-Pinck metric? 2.35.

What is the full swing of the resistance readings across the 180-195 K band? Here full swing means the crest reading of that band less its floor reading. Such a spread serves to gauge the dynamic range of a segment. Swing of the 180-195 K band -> 10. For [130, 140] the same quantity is 49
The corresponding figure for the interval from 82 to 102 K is 93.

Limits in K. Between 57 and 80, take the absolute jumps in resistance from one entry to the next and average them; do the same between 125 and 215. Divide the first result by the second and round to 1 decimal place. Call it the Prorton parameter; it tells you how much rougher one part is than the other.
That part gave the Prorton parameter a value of 1.9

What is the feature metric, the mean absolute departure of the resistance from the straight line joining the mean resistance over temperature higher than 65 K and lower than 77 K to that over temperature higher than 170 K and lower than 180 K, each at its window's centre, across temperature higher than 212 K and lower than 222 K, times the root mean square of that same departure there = 78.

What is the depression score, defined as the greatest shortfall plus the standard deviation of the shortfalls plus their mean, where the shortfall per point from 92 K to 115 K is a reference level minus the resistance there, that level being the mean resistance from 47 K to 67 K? 29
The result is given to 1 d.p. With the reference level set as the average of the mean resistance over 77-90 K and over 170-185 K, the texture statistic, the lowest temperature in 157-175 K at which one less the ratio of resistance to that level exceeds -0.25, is 158.5 K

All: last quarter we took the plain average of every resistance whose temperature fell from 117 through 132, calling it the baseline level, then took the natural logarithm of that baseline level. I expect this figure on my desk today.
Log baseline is 5.27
